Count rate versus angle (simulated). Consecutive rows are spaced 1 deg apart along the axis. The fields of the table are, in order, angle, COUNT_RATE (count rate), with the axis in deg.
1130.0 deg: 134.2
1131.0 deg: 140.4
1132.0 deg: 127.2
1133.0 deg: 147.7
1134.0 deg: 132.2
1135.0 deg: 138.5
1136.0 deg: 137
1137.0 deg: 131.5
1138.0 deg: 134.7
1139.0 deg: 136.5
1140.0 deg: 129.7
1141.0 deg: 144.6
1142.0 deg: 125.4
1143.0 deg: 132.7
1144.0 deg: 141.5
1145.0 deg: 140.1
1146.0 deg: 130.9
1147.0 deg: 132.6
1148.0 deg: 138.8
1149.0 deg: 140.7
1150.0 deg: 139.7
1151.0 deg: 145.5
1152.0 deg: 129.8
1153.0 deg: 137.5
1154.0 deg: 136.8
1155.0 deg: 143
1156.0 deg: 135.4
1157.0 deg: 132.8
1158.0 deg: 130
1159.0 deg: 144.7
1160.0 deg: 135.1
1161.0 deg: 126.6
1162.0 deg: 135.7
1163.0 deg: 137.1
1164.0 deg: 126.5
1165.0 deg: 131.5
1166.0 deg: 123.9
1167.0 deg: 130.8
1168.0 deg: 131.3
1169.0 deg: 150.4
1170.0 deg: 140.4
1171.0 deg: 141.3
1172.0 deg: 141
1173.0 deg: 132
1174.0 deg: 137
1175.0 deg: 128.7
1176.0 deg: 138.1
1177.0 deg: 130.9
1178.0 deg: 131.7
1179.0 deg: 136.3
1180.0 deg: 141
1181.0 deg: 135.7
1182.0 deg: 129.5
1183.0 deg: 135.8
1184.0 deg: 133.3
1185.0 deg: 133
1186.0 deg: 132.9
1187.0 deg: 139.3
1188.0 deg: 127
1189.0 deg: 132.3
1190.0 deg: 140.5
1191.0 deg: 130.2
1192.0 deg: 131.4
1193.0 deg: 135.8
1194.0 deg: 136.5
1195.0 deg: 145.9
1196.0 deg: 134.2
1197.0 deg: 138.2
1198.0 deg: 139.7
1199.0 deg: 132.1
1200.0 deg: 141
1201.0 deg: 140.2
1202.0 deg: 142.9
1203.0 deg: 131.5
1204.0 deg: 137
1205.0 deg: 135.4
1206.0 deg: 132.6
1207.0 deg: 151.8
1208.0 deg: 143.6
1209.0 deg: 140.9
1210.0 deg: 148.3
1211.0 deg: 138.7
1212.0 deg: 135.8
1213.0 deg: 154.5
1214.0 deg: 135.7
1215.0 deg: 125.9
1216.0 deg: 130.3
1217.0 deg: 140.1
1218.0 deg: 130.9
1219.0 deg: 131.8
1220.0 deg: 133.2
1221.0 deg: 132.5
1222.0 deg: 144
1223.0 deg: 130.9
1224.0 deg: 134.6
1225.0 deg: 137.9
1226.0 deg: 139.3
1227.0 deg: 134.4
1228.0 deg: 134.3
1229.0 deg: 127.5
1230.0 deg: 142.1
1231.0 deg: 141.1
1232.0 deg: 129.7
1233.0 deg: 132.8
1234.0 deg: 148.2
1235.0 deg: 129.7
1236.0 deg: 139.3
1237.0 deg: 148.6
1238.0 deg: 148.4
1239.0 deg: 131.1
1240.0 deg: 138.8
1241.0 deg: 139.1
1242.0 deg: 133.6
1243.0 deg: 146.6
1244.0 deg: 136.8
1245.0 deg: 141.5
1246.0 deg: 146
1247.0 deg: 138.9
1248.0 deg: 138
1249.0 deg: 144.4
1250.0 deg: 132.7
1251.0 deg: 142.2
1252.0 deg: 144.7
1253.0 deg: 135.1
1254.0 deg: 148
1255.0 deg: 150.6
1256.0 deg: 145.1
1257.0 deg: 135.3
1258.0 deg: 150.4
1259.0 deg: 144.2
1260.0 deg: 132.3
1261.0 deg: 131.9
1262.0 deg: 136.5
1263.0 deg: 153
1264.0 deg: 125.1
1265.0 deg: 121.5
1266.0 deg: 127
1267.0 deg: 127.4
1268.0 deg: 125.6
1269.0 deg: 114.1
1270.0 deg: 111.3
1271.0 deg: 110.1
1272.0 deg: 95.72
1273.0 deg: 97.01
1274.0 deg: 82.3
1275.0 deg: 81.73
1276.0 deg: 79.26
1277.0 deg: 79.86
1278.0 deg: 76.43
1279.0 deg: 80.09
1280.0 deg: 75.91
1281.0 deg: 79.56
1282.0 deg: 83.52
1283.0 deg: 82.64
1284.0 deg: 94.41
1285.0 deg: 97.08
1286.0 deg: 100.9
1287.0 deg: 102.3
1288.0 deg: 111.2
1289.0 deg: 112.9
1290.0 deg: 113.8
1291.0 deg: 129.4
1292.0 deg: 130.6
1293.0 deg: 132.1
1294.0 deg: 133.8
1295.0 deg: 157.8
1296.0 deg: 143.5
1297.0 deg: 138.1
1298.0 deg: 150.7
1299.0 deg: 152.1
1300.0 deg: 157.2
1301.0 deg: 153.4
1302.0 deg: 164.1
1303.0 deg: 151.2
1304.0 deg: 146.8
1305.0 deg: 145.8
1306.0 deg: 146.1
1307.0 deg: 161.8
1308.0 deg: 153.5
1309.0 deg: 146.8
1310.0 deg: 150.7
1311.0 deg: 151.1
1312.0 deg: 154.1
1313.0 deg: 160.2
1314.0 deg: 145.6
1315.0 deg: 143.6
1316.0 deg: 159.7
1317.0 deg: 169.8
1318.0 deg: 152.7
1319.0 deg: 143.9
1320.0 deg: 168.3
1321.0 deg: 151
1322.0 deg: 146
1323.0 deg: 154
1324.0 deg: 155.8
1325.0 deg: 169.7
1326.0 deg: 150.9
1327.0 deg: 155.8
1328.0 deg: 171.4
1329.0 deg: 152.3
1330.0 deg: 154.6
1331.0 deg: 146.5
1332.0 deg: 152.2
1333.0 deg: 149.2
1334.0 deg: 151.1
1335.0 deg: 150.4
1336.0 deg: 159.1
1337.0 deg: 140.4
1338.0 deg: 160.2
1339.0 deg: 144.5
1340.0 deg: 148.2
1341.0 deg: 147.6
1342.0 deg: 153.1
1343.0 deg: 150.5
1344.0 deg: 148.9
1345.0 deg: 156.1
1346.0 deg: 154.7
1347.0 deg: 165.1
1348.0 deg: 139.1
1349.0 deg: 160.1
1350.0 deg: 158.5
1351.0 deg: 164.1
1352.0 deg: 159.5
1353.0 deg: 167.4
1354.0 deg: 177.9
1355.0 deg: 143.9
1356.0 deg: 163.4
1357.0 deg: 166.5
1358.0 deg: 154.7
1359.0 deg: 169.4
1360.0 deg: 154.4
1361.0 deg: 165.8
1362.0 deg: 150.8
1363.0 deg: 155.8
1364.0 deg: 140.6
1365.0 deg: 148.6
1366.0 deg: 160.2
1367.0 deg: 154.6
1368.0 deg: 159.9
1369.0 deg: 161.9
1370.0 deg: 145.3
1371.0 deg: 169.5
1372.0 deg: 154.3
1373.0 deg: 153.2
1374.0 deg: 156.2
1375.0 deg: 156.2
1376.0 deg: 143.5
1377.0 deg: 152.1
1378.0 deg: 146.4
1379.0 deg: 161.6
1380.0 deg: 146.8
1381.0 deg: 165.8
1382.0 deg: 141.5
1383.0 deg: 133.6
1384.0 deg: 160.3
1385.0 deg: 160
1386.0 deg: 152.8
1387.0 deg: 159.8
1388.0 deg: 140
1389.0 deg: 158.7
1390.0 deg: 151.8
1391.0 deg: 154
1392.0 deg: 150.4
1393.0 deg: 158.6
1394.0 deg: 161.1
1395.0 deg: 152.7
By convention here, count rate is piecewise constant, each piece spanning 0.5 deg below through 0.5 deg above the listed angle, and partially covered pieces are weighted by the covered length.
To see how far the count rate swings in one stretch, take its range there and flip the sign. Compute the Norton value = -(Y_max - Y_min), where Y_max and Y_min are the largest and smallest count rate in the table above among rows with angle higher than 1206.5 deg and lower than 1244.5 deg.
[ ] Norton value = -28.6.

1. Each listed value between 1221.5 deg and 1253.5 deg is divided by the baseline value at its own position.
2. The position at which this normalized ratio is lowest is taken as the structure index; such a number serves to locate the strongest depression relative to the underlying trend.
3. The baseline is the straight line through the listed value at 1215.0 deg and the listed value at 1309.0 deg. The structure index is 1229.0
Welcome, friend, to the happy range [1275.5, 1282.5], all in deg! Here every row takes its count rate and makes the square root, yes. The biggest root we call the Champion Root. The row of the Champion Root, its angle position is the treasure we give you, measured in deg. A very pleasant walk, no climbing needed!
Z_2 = 1282.0 deg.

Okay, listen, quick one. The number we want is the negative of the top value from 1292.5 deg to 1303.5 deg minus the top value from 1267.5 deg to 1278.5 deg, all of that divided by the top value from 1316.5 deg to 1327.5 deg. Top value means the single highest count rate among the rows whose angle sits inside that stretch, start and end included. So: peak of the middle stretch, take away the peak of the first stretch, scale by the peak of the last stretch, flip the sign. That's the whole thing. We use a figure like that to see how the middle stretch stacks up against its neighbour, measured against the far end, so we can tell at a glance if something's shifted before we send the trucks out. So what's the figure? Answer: -0.23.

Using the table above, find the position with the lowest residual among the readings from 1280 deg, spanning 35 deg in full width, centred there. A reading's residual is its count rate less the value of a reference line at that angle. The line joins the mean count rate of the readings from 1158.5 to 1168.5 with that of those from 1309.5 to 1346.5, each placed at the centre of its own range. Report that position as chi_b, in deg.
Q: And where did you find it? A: 1280.0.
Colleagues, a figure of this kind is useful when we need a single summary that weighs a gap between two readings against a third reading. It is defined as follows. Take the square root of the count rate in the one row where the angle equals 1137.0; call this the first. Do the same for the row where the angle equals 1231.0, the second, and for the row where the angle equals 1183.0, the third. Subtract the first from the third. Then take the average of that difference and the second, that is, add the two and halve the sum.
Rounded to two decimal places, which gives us 6.03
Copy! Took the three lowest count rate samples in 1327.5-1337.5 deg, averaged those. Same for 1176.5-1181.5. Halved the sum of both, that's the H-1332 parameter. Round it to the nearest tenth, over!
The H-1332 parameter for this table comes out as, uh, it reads 139.1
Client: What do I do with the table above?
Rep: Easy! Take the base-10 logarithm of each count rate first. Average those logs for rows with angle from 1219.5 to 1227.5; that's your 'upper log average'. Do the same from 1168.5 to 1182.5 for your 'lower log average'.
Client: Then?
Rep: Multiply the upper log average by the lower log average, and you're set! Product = 4.55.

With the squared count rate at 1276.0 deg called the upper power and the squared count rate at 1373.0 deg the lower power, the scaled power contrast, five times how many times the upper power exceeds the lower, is 1.3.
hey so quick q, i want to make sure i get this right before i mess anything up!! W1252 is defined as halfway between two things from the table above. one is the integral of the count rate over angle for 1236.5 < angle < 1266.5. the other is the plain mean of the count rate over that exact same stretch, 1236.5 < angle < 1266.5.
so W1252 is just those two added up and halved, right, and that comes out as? 2163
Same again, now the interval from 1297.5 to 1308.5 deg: 918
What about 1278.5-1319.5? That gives 2797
